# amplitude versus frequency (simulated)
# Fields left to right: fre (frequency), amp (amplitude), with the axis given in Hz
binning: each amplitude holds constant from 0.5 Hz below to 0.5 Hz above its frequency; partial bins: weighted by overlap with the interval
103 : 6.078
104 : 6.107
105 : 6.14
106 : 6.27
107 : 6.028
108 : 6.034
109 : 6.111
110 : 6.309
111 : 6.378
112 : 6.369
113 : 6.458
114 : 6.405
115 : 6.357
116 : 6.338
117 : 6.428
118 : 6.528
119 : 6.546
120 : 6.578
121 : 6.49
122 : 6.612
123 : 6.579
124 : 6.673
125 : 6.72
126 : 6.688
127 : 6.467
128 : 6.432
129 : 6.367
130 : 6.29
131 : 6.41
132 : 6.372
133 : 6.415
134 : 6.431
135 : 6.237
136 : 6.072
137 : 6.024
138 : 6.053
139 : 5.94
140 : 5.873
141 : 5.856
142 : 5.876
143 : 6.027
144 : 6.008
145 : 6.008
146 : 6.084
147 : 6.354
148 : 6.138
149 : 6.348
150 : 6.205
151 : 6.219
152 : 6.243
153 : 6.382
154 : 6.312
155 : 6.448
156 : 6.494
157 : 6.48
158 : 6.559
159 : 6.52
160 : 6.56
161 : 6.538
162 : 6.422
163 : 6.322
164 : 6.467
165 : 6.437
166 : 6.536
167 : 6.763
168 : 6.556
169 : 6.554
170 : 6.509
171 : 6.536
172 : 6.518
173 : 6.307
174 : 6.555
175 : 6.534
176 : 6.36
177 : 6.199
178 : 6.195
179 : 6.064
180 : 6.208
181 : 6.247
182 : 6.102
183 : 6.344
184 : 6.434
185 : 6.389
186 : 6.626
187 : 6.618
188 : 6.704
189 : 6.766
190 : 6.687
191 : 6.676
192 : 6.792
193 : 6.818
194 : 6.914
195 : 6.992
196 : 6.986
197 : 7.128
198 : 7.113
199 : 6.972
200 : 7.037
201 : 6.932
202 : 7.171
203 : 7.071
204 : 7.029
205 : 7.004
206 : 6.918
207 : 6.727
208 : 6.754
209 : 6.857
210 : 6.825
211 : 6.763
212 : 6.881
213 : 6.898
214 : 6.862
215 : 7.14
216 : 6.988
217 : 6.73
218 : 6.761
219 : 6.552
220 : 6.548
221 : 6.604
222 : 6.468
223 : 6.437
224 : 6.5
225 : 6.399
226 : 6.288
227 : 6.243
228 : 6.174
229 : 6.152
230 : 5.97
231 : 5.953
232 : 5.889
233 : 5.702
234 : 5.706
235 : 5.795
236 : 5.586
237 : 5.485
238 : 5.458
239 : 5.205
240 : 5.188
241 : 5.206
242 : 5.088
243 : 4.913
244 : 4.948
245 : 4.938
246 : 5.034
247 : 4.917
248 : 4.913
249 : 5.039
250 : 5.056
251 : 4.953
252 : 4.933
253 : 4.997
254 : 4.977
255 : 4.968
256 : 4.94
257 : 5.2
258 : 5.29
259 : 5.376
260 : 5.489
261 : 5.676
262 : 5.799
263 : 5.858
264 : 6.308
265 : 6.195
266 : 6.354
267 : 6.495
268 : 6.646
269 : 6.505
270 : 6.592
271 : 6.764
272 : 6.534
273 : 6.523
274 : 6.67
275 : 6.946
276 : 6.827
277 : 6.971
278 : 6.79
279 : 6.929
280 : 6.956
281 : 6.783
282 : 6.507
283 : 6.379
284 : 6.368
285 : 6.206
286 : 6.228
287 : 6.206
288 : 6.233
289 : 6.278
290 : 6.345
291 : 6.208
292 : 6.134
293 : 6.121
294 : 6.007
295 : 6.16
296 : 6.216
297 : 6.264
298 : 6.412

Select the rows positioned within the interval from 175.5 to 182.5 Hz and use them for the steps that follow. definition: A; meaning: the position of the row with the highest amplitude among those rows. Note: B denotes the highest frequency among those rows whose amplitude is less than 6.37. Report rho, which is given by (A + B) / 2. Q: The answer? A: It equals 179.0 Hz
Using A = 176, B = 182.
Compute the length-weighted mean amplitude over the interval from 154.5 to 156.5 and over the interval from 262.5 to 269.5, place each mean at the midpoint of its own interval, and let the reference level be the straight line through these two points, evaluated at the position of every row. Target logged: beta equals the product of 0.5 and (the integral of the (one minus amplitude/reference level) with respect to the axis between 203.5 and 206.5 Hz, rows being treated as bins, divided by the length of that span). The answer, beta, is -0.04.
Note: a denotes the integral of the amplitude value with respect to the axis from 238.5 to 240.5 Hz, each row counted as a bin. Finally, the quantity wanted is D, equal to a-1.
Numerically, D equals 9.4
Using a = 10.4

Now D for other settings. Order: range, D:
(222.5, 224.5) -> 11.9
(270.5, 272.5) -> 12.3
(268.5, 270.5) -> 12.1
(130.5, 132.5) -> 11.8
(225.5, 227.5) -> 11.5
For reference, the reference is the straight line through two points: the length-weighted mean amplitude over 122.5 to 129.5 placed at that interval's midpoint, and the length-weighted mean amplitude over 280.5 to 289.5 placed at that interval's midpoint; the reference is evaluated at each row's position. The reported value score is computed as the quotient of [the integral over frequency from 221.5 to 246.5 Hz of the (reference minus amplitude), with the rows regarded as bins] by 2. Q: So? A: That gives 9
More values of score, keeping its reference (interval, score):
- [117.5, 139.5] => 2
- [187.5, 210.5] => -5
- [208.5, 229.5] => -2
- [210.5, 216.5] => -1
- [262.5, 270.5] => 0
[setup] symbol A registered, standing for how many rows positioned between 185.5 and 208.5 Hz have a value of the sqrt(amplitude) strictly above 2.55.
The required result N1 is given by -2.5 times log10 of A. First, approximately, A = 23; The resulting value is -3.4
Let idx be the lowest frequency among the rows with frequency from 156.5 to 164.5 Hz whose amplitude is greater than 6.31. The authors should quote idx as 157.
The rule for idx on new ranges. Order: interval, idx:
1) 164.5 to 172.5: 165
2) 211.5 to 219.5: 212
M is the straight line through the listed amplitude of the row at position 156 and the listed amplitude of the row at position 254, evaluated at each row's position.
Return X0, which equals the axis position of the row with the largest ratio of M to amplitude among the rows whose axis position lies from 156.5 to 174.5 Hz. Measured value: 163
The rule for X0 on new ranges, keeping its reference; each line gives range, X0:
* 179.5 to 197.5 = 182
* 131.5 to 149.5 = 141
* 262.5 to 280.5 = 263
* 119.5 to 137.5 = 137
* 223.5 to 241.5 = 240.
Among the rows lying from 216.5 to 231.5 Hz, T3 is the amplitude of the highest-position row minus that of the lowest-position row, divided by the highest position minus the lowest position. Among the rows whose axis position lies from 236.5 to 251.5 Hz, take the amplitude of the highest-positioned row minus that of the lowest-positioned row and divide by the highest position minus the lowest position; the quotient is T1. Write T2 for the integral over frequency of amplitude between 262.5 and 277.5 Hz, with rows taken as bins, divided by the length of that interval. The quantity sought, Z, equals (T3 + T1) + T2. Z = 6.5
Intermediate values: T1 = -0.04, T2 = 6.55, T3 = -0.06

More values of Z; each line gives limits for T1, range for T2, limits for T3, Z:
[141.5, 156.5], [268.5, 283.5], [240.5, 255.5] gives 6.7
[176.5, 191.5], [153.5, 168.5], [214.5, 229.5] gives 6.5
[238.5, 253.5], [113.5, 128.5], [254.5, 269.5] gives 6.6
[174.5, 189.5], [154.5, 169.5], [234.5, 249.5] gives 6.5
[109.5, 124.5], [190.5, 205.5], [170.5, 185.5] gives 7.0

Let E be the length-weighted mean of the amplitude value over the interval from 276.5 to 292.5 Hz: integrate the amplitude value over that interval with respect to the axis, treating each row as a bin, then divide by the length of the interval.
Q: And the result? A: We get 6.47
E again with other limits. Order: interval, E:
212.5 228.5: 6.60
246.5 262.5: 5.16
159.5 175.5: 6.51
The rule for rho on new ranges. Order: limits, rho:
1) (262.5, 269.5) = 267.0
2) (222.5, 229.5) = 226.5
